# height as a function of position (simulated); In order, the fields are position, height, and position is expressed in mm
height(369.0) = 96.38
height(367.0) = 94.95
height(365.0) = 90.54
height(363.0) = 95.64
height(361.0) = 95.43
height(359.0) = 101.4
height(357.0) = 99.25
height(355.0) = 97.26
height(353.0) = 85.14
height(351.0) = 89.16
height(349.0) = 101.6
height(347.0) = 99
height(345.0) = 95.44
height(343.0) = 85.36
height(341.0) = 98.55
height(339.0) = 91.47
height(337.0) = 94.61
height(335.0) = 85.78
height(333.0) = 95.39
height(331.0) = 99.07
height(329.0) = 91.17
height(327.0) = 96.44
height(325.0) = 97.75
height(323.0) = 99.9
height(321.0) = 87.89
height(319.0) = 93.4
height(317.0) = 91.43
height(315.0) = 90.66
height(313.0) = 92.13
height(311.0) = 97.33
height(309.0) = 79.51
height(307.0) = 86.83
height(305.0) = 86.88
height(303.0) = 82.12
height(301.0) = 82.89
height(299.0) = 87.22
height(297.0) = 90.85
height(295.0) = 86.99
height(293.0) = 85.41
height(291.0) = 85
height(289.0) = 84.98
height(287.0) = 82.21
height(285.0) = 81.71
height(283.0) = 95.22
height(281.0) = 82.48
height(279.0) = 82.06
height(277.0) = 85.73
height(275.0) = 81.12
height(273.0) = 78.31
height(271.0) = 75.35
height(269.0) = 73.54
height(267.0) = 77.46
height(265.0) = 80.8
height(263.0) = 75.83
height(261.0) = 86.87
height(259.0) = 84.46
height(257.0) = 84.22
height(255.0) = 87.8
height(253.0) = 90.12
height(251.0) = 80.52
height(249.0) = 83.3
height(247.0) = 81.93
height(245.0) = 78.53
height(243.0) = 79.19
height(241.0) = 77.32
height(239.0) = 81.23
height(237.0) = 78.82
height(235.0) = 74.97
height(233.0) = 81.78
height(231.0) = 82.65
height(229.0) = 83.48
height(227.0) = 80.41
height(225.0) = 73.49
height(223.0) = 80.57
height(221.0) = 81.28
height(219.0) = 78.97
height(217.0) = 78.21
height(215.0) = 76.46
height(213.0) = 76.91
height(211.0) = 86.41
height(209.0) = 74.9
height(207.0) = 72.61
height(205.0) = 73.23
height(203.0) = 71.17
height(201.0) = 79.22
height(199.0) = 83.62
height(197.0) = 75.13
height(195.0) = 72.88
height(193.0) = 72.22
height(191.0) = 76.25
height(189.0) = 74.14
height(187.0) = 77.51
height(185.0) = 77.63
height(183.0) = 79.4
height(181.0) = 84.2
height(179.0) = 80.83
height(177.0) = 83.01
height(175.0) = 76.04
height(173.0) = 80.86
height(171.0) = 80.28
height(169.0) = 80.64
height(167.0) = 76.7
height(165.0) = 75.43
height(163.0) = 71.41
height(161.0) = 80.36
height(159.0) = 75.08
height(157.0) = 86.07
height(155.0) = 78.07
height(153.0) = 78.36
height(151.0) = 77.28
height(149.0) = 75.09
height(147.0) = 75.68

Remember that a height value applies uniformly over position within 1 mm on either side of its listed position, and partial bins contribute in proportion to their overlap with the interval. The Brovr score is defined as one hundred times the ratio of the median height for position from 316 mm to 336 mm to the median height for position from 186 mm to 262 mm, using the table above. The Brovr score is 119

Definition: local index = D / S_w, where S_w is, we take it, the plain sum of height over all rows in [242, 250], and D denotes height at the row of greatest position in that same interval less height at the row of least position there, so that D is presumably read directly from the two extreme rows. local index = 0.013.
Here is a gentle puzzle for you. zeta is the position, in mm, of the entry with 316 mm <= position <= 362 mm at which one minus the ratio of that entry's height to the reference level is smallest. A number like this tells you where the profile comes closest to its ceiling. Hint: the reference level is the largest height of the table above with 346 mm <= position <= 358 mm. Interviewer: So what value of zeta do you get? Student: 349.0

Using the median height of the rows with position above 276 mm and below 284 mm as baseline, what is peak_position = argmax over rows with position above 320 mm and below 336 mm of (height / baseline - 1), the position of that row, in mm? 323.0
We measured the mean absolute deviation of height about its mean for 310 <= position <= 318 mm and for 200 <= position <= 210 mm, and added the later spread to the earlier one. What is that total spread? 4.5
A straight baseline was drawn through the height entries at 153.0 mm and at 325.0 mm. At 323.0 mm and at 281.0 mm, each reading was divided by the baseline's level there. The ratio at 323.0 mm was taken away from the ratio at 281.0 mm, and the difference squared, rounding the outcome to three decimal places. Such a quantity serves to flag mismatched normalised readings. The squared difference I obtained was 0.018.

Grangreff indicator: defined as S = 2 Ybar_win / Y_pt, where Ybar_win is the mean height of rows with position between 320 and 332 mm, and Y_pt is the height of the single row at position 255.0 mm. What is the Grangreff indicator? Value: 2.17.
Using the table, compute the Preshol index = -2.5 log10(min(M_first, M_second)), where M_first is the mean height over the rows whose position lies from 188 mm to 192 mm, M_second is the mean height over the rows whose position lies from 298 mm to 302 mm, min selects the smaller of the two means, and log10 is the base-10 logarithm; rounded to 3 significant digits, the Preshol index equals -4.69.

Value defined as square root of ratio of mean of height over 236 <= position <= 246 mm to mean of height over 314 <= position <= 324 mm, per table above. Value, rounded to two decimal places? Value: 0.92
